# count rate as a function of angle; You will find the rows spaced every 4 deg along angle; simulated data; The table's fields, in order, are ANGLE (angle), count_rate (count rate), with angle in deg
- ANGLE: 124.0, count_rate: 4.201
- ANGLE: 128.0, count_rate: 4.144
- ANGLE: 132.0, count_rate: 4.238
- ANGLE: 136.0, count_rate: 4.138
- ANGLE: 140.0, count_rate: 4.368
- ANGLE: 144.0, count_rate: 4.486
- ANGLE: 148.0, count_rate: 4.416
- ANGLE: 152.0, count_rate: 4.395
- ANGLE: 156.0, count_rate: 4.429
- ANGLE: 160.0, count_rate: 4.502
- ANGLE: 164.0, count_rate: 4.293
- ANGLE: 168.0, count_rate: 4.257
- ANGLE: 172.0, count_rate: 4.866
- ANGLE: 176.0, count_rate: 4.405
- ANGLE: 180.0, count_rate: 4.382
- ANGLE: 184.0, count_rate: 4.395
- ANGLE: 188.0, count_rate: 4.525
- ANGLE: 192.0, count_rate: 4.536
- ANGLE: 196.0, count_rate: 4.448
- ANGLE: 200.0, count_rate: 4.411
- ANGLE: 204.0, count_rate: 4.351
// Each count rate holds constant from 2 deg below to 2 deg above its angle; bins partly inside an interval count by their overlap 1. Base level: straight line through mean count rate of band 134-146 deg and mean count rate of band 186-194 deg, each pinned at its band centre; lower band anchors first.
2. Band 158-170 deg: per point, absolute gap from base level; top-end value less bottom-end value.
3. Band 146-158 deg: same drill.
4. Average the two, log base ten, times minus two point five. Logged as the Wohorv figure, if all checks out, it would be 3.6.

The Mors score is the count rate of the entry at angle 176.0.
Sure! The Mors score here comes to 4.405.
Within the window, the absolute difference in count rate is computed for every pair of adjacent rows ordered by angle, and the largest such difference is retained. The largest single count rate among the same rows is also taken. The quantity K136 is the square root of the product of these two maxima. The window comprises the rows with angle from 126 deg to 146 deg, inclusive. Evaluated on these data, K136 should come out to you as 1.02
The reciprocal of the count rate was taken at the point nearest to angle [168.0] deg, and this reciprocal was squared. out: 0.0552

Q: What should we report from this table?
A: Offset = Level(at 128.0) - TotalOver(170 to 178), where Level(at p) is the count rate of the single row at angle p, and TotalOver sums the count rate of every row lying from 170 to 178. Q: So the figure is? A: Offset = -5.127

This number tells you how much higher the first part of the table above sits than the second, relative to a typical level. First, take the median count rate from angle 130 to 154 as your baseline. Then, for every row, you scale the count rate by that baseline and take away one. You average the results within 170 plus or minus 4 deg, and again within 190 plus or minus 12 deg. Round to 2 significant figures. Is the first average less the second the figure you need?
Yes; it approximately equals 0.026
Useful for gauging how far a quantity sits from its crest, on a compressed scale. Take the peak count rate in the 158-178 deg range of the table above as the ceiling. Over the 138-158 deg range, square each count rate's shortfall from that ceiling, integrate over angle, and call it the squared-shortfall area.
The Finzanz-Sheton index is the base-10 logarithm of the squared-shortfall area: 0.6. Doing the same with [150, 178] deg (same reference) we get 0.8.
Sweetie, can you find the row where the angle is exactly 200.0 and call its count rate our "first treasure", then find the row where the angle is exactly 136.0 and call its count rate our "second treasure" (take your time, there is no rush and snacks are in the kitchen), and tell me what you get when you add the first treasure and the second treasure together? 8.55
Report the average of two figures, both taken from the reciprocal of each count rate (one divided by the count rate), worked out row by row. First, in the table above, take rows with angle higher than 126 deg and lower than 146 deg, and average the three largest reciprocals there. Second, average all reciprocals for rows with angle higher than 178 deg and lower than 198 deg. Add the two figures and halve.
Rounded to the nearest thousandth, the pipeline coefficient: 0.232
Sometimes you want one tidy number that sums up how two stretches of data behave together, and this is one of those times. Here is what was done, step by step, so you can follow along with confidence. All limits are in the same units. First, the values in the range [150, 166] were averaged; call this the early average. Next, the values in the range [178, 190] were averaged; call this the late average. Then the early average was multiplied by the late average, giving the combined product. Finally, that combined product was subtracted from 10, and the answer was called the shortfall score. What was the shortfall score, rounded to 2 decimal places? -9.53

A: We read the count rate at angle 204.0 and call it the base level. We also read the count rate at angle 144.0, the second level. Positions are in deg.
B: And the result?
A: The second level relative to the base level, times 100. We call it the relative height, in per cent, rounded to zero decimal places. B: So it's 103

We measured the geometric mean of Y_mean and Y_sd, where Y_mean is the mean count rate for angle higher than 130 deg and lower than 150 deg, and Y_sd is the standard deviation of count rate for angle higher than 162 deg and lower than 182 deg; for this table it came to 1.0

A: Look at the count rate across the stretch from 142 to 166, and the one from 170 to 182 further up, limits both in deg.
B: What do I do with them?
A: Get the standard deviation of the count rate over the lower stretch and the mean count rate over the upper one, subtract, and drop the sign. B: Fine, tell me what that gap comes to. 4.48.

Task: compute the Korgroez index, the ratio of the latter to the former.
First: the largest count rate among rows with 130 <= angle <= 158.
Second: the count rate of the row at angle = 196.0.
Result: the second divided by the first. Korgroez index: 0.99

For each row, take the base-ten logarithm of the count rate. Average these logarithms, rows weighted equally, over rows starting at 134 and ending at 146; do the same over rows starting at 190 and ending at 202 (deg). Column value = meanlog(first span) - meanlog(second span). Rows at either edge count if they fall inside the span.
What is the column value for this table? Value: -0.013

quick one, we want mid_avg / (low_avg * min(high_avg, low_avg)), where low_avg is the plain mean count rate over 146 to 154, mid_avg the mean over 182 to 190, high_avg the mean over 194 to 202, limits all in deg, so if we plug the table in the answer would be 0.230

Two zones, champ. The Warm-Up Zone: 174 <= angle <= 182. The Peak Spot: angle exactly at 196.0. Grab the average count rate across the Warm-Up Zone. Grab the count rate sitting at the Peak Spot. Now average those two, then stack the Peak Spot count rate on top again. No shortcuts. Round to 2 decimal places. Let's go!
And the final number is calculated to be 8.87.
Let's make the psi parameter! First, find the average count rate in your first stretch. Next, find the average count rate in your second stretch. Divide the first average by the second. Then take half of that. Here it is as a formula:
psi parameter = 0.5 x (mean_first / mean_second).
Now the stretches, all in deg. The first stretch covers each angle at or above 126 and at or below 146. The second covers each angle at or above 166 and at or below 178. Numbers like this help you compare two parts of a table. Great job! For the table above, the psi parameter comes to 0.474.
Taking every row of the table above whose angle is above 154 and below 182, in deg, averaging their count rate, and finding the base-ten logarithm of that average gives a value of 0.648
